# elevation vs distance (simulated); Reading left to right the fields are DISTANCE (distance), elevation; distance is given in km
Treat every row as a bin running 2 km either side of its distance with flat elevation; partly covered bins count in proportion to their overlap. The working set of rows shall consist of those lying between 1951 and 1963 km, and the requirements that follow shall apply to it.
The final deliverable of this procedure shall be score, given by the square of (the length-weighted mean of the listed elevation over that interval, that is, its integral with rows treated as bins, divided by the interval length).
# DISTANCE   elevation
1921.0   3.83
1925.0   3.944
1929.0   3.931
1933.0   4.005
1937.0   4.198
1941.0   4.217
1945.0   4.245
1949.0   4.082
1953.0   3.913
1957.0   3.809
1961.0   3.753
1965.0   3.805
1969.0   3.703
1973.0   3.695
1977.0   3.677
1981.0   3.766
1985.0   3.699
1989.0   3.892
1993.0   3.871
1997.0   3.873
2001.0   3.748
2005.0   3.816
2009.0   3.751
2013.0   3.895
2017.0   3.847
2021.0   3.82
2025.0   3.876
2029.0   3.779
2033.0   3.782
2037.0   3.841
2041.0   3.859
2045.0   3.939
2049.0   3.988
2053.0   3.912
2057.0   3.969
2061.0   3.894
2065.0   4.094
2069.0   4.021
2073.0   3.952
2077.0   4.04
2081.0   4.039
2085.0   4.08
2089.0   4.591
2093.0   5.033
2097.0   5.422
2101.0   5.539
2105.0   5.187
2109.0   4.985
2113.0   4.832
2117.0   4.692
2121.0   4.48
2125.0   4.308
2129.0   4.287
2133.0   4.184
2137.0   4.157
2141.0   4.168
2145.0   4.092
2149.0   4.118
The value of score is 14.6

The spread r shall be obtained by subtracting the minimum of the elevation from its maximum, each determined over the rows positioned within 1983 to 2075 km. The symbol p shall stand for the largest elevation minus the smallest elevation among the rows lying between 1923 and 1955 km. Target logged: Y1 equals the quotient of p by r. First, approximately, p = 0.3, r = 0.4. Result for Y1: 0.8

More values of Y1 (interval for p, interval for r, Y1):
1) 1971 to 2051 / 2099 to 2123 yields 0.3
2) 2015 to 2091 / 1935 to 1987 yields 1.4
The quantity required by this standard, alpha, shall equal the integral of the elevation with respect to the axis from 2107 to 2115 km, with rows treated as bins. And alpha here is 39.3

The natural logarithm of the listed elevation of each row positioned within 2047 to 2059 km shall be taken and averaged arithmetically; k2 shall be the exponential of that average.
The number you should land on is 3.96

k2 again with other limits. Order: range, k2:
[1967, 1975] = 3.70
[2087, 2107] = 5.14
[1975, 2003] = 3.79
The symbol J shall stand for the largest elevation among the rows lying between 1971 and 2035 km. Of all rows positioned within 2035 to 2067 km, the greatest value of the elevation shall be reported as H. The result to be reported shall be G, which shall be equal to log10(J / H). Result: -0.02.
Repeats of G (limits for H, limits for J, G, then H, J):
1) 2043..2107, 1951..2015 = -0.15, 5.539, 3.913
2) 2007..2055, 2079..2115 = 0.14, 3.988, 5.539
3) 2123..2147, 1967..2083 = -0.02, 4.308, 4.094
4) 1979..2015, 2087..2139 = 0.15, 3.895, 5.539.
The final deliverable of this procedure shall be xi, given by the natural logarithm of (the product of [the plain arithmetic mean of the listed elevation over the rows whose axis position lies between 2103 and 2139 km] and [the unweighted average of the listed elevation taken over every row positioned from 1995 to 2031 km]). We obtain 2.86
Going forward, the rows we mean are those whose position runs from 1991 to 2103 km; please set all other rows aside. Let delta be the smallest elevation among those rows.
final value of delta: 3.748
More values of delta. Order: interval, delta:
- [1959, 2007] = 3.677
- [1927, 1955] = 3.913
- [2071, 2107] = 3.952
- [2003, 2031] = 3.751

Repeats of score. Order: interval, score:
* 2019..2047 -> 14.8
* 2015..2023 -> 14.7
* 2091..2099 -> 27.3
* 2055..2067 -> 15.9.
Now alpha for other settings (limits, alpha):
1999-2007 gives 30.3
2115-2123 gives 36.7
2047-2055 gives 31.6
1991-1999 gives 31.0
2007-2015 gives 30.6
